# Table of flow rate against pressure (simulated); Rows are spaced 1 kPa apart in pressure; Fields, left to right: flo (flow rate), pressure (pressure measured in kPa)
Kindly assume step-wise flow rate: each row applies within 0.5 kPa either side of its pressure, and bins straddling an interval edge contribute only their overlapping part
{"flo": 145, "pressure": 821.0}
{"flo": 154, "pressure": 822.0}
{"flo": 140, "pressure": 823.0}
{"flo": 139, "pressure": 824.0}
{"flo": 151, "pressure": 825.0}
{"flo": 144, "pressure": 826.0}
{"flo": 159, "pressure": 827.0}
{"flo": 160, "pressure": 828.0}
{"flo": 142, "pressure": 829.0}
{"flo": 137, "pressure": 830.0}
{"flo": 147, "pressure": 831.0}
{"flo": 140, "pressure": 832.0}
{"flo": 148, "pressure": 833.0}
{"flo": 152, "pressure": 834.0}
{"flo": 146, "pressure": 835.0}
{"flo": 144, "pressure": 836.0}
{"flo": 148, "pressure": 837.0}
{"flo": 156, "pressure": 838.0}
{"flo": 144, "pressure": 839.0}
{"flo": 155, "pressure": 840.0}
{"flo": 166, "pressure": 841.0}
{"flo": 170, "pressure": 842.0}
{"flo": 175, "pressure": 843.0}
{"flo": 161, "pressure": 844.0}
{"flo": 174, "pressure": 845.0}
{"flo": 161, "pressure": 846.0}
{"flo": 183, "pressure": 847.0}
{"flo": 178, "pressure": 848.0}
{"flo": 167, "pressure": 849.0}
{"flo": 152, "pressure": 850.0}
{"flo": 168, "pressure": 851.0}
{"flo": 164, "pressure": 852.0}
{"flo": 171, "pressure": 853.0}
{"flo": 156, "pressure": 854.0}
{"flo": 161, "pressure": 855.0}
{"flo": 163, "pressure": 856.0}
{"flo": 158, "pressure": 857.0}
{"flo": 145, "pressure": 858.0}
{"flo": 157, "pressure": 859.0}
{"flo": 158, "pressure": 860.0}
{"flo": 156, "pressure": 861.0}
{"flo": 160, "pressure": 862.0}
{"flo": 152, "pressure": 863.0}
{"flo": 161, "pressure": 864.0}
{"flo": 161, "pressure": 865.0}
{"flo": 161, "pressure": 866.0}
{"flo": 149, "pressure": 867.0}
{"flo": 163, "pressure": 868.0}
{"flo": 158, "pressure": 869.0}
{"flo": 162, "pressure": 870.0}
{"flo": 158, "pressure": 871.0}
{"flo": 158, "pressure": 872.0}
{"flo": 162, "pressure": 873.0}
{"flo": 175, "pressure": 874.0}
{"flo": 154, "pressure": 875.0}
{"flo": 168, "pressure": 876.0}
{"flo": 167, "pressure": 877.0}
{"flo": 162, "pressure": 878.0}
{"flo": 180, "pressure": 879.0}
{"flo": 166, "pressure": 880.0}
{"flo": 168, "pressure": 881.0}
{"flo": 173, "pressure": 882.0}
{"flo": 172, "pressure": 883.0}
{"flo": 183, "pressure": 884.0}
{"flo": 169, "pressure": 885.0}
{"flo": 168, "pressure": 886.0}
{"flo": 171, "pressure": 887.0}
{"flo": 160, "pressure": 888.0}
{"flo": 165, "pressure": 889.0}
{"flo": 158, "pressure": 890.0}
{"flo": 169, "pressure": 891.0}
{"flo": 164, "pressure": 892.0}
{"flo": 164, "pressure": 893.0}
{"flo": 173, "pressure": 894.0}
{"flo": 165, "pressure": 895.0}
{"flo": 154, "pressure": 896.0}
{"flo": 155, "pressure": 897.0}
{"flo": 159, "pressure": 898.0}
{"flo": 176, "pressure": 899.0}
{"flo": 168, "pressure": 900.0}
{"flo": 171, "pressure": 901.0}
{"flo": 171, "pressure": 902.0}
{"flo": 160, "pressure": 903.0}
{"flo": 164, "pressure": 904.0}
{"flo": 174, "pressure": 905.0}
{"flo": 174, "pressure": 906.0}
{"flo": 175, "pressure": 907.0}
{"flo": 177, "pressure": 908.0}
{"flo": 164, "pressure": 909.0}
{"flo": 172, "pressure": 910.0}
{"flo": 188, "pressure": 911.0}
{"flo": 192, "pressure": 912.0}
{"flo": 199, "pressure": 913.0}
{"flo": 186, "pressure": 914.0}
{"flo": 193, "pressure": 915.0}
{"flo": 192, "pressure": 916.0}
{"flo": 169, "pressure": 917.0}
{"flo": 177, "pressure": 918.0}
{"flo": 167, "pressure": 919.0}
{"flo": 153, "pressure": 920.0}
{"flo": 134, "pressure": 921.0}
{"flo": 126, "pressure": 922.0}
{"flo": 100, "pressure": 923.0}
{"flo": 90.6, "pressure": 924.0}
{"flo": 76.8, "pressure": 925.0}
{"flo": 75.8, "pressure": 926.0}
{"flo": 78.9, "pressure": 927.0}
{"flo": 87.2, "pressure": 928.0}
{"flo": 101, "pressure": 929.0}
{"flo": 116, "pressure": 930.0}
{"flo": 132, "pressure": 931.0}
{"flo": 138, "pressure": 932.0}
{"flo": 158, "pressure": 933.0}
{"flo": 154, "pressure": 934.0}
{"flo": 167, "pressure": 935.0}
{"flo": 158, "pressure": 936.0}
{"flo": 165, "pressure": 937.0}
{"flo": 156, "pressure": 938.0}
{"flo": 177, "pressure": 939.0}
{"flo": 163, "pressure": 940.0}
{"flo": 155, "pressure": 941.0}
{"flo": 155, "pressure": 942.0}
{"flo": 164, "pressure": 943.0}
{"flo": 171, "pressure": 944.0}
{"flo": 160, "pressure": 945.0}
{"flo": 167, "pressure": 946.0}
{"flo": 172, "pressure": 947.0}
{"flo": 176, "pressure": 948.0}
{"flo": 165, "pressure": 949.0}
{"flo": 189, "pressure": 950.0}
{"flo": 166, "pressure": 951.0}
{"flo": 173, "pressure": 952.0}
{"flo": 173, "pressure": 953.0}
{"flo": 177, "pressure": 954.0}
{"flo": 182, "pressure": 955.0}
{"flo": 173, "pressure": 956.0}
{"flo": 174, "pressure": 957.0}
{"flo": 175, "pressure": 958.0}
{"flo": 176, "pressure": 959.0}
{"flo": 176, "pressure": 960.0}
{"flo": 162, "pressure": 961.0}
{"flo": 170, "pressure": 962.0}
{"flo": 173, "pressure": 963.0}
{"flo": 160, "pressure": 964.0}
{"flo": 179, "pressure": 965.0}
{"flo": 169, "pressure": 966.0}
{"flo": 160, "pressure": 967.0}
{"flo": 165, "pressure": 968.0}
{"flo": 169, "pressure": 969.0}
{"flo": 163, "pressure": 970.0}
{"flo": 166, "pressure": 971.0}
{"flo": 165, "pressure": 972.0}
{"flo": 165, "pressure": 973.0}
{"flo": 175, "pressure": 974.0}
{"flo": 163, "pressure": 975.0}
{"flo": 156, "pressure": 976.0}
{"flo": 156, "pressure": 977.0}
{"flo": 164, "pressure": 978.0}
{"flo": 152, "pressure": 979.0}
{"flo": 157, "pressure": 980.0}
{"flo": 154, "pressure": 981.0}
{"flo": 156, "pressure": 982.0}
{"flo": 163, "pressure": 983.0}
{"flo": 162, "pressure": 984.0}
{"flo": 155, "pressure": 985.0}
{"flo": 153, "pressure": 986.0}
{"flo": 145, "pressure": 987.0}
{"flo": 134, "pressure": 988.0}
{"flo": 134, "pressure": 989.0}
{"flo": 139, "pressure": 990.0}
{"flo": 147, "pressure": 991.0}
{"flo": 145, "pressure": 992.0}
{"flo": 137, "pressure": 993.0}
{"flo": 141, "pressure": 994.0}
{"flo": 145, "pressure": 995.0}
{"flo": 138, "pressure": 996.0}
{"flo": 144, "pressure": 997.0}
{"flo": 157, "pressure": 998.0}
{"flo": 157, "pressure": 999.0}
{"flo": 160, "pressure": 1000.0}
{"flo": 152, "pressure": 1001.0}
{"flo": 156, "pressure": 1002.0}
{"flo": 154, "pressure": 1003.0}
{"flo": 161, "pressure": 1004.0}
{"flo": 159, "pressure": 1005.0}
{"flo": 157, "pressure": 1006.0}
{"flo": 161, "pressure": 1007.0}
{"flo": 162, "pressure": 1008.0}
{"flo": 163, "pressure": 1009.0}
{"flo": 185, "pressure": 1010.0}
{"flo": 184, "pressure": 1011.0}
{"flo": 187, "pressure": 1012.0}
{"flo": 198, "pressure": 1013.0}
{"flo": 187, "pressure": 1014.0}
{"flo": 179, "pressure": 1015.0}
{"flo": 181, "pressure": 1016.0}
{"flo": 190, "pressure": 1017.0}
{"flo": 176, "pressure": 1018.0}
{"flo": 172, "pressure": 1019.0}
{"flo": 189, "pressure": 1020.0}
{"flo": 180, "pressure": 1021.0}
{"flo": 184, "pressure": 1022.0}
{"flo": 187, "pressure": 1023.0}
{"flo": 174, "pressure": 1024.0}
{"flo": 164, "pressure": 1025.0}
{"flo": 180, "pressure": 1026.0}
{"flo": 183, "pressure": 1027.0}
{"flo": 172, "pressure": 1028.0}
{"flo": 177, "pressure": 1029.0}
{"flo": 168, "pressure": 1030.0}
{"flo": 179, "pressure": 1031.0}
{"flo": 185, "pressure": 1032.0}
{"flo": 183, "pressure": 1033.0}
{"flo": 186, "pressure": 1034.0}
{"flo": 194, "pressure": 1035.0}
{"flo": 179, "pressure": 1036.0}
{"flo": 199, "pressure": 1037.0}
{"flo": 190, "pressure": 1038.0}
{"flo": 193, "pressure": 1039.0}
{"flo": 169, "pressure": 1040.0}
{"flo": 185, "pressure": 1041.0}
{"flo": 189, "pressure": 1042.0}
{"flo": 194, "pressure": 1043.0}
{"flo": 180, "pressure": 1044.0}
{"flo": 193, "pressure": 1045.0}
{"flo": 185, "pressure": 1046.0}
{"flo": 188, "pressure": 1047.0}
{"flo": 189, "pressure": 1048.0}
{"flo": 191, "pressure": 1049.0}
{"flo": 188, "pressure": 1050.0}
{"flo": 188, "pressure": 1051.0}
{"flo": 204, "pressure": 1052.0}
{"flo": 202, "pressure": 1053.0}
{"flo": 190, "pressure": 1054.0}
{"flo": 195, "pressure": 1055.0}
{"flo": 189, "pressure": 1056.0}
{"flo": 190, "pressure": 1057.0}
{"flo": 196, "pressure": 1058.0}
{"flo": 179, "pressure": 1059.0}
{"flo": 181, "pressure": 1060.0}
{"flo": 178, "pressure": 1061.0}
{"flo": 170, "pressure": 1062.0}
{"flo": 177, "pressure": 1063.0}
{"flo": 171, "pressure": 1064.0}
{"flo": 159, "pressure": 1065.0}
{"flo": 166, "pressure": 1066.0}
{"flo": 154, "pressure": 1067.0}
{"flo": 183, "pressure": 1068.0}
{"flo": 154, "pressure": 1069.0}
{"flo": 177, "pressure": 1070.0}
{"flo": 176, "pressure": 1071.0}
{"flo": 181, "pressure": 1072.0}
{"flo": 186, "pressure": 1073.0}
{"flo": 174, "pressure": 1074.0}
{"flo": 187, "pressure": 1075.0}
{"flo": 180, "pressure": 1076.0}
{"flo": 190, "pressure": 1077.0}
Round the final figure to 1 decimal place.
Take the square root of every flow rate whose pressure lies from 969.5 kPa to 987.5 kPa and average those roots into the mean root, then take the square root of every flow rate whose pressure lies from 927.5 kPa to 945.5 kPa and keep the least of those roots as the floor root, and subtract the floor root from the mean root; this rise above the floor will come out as 3.3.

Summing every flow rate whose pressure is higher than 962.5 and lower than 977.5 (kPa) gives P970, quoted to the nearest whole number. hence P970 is 2484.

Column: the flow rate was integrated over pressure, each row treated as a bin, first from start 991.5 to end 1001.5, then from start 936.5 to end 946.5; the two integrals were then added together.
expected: 3109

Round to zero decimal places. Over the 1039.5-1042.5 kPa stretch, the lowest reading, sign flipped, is -169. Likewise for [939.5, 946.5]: -155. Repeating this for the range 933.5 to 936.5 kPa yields -154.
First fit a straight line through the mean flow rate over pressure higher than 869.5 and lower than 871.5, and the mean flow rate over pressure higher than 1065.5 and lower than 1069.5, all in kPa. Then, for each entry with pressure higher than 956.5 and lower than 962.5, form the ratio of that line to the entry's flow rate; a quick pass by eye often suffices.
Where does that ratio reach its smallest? 959.0 kPa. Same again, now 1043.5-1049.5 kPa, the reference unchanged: 1045.0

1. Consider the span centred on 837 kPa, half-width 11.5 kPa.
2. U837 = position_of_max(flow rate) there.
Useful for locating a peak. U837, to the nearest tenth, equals 847.0 kPa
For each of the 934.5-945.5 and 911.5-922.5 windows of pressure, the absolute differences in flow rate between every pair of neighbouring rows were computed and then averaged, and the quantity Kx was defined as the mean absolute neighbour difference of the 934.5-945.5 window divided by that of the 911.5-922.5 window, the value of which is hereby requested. 0.86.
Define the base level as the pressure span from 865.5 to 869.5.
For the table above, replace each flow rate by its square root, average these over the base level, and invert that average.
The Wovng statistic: 0.080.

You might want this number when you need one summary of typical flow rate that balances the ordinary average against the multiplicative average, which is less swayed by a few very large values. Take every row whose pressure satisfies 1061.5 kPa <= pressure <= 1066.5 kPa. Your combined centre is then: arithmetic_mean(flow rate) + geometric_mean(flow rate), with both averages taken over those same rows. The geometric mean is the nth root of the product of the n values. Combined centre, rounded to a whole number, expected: 337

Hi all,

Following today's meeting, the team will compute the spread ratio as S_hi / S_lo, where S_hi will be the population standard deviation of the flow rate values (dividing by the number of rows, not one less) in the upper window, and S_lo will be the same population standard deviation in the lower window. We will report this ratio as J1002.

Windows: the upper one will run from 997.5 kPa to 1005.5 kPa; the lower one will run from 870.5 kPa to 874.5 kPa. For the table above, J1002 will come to 0.4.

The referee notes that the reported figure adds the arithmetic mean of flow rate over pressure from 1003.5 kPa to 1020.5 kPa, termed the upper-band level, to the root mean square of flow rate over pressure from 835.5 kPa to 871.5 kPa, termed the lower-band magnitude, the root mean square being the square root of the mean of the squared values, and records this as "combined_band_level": 337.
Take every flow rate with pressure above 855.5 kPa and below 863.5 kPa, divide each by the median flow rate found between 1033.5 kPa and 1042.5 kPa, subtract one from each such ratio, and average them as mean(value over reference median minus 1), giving -0.17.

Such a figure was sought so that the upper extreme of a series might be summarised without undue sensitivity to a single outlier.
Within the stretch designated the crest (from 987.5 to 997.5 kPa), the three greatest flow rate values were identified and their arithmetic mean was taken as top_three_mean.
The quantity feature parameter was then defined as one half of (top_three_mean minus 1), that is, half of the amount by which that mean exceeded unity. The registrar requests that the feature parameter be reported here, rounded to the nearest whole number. 72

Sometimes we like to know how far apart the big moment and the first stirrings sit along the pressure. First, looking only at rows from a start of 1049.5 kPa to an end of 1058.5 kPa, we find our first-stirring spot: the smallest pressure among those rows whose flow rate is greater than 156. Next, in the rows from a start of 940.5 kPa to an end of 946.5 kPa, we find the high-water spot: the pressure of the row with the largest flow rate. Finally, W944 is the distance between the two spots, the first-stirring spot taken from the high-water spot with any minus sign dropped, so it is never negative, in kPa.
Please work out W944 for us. 106 kPa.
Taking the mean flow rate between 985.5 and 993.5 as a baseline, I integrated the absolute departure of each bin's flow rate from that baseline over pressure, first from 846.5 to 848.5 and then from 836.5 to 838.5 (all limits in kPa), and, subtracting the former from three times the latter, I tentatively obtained -16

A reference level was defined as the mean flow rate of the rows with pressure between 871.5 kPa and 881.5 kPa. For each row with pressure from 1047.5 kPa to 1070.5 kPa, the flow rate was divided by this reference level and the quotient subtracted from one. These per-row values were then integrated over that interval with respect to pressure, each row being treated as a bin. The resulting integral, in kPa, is -2.13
